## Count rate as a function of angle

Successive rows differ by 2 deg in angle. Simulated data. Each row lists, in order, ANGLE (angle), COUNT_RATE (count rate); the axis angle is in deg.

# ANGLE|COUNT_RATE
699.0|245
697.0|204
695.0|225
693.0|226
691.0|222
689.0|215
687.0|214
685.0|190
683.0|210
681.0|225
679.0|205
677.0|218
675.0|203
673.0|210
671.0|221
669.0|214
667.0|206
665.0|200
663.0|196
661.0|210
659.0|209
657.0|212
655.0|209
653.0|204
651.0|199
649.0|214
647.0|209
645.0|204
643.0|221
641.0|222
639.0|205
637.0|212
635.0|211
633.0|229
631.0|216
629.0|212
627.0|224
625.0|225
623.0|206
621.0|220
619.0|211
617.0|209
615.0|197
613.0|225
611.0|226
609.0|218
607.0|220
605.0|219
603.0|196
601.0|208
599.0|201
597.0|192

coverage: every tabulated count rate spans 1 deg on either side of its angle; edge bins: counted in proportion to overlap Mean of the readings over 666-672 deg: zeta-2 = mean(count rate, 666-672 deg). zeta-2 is 214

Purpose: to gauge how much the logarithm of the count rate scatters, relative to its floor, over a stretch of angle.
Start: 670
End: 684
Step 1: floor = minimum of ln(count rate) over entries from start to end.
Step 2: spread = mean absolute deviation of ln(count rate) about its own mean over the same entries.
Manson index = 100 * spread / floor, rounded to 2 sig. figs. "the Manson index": 0.62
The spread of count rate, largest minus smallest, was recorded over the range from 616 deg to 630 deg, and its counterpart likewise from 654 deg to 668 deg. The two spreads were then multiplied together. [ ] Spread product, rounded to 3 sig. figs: 304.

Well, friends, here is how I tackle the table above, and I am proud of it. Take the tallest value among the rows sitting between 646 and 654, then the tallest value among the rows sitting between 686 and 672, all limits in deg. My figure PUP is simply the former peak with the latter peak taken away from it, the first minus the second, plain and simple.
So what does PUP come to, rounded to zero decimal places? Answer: -11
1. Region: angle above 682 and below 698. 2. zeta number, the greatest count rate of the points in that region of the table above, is 226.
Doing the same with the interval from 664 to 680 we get 221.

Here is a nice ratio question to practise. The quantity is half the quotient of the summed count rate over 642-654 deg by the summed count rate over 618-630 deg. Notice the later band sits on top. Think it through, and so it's 0.482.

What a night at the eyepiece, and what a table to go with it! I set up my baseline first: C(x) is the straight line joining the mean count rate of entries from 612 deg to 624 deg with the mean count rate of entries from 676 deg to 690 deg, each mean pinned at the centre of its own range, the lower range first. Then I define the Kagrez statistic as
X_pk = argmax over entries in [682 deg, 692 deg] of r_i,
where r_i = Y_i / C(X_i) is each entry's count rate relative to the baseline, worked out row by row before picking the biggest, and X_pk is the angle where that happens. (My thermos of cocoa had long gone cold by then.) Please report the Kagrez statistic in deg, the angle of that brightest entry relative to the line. 691.0 deg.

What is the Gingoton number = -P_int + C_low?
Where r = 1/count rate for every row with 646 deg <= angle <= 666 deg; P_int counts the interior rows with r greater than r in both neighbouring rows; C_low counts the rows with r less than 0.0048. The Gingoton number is 3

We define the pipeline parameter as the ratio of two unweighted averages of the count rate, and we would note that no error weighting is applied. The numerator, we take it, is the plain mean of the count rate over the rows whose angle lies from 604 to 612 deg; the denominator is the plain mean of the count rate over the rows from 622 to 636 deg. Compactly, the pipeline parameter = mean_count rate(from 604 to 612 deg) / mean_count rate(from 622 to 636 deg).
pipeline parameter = 1.015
